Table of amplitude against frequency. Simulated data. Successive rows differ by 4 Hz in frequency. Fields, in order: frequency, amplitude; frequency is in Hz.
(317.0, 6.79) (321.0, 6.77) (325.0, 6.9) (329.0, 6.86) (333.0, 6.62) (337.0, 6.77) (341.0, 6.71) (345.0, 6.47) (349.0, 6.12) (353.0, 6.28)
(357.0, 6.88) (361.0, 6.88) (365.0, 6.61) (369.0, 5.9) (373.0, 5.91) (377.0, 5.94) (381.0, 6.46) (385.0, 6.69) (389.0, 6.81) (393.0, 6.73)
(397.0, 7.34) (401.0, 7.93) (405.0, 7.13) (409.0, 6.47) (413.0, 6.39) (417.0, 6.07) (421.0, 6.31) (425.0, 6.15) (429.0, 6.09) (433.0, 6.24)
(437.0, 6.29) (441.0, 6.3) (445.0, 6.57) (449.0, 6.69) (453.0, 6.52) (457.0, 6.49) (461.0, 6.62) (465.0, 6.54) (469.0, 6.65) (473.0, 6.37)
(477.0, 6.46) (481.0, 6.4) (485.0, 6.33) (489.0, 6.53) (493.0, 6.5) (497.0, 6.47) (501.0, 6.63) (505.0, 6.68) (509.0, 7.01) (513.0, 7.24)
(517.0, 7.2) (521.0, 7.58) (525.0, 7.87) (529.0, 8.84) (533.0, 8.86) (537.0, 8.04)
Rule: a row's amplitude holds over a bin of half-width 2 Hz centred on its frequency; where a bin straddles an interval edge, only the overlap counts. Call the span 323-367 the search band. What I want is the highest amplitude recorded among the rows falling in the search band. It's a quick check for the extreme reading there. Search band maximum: 6.9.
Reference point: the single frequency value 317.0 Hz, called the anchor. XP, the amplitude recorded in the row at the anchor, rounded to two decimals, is 6.79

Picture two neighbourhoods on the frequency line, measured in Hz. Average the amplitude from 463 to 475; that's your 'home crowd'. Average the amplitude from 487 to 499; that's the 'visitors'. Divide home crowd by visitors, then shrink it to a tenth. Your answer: 0.100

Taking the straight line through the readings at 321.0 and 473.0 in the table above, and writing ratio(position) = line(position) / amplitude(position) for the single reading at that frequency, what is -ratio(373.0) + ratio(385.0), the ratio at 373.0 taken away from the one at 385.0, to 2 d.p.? -0.14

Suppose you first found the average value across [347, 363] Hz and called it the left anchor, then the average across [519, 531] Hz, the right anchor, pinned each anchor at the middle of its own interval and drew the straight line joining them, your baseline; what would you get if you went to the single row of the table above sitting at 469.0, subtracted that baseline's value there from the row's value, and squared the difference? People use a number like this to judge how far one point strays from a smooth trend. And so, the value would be 0.87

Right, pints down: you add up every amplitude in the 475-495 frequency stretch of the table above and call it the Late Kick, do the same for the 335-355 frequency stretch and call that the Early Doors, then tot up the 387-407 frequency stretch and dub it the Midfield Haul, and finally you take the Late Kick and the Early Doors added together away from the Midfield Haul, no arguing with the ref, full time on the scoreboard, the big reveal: -28.6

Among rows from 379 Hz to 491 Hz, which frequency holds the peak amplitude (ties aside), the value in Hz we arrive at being 401.0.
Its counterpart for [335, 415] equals 401.0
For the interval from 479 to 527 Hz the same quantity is 525.0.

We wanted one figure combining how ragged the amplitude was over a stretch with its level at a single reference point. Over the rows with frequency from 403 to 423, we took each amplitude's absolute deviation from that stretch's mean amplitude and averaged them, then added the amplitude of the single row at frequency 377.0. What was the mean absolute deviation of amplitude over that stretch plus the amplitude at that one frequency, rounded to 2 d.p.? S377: 6.20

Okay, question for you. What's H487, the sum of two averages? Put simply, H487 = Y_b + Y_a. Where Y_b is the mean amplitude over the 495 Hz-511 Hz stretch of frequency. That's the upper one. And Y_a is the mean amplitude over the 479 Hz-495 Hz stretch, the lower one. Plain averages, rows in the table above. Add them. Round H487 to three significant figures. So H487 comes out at 13.1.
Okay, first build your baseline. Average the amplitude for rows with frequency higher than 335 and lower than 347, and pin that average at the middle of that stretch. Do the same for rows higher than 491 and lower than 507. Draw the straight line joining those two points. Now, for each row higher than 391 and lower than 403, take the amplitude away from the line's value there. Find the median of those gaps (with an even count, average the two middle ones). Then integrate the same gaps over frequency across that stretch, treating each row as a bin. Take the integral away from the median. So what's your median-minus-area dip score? 8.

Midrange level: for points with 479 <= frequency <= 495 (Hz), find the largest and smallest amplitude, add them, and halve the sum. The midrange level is 6.43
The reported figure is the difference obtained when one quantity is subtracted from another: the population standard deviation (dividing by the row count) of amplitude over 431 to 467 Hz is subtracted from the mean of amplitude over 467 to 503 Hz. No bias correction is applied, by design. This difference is 6.33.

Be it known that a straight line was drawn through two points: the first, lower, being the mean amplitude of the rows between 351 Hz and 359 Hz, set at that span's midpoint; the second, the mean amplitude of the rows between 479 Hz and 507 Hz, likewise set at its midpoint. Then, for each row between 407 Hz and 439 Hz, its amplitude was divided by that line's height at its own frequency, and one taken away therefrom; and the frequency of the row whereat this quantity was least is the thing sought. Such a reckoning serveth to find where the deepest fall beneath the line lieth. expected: 417.0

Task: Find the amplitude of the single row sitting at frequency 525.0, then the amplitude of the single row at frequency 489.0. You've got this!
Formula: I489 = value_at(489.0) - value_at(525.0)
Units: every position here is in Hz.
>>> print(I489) -1.3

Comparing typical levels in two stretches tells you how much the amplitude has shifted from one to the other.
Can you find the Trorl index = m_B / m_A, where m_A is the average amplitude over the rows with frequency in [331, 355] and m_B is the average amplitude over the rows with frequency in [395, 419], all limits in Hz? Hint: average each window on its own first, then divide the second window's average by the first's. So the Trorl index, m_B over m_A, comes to 1.06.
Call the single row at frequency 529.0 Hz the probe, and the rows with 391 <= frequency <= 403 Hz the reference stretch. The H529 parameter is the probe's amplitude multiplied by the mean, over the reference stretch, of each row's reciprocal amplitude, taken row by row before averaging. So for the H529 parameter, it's 1.21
